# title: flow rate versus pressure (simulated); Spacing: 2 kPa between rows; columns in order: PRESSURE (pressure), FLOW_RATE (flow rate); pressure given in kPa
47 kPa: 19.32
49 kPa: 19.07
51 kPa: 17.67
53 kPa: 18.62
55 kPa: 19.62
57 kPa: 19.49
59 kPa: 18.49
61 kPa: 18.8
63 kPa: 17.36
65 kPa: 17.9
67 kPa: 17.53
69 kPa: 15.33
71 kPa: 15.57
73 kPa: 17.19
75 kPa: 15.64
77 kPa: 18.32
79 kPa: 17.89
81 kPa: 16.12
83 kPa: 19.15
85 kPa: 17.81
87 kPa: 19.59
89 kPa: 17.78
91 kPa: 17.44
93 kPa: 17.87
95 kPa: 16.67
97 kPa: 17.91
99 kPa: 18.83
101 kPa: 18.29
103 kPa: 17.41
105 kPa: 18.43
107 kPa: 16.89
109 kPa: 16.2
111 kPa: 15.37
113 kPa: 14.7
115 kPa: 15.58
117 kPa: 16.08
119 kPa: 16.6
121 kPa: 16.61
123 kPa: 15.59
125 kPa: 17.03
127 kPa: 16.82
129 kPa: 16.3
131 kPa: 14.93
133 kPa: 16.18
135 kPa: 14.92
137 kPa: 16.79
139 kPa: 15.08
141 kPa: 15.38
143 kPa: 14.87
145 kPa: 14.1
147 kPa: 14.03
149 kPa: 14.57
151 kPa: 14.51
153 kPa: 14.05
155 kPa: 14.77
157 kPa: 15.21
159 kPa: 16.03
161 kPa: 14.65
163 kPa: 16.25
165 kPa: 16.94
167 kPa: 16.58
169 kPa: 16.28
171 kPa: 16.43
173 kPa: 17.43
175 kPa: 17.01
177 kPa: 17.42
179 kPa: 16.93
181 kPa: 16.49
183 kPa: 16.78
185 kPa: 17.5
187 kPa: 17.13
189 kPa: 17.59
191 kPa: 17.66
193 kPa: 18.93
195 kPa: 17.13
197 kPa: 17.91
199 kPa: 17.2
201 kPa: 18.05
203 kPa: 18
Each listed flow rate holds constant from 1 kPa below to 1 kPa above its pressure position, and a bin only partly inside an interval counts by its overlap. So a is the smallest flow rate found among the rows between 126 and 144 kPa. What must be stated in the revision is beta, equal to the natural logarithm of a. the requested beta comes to 2.70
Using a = 14.87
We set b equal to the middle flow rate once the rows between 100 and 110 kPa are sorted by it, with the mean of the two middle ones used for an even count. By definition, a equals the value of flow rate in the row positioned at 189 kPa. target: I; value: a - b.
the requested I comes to 0.18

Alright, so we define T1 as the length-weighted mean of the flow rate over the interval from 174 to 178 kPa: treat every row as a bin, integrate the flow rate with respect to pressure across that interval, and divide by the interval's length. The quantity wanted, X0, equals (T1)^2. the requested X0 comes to 296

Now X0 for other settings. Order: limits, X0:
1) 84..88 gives 350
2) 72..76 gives 269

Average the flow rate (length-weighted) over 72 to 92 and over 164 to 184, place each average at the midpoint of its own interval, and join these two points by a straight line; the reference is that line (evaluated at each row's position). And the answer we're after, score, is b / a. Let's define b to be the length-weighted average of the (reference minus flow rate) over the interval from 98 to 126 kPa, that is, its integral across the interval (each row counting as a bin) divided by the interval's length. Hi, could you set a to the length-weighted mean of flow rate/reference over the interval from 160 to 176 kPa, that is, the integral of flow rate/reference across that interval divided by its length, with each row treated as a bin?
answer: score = 0.7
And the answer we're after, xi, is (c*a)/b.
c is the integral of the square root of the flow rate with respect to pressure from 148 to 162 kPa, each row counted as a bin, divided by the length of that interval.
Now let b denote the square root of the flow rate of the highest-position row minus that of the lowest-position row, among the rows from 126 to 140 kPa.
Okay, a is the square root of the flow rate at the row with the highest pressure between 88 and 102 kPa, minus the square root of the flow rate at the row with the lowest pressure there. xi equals -1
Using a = 0.06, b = -0.22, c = 3.85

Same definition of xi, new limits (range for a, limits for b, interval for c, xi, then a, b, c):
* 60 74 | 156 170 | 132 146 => -6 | -0.19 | 0.13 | 3.91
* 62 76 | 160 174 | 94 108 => -3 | -0.21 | 0.35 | 4.22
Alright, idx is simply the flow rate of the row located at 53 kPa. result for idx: 18.62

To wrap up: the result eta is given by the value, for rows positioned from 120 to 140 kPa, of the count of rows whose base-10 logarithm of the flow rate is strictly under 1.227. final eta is 9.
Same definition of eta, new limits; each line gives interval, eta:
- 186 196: 0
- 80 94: 1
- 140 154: 7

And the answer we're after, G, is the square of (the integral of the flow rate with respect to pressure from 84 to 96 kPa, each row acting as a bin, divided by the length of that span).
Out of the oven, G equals 319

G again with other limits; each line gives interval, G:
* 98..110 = 312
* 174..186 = 290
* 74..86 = 306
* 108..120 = 248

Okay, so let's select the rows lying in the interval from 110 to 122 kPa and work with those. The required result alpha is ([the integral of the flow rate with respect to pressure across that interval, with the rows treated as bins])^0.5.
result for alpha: 13.8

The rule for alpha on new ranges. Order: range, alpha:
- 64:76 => 14.1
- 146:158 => 13.2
